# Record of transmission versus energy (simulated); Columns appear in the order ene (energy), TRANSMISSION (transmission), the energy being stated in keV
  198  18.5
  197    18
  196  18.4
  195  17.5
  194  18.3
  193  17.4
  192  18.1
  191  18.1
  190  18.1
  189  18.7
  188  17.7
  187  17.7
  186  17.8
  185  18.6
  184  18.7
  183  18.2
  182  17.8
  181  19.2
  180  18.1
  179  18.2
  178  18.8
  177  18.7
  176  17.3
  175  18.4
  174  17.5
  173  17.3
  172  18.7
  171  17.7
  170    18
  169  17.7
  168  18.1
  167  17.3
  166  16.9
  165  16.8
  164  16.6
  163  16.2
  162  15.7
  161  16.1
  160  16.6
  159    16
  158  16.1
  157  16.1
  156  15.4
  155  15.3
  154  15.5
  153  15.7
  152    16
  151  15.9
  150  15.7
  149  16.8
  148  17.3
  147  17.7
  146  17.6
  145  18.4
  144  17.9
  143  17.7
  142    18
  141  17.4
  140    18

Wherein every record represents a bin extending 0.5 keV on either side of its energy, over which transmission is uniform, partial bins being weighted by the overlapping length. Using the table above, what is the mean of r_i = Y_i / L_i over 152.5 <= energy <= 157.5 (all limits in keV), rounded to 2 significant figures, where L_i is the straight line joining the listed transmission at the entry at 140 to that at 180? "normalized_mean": 0.86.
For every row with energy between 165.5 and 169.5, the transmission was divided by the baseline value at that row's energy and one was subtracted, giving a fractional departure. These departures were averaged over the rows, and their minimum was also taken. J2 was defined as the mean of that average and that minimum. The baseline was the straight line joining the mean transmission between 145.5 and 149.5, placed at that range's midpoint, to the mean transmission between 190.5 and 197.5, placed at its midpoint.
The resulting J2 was -0.023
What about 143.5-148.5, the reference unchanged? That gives 0.011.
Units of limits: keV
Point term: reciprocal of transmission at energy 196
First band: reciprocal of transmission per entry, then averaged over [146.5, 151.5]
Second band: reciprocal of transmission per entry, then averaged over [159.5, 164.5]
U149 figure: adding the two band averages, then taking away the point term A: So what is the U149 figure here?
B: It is 0.067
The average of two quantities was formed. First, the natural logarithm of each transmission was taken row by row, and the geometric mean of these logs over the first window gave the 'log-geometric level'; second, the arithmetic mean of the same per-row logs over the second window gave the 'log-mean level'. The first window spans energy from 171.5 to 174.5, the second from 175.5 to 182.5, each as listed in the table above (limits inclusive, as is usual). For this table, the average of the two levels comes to 2.89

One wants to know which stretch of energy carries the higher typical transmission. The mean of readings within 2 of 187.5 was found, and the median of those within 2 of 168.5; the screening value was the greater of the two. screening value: 18.0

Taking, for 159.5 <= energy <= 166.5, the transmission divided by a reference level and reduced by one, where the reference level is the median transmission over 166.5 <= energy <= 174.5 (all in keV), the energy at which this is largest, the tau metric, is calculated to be 166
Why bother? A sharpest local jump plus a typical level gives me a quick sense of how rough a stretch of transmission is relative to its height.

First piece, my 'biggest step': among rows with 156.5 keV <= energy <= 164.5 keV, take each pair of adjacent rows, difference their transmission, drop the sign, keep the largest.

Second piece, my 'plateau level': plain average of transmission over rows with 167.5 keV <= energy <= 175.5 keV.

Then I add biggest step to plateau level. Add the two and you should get 18.5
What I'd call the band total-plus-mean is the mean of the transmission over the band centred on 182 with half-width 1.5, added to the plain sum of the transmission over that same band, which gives 73.6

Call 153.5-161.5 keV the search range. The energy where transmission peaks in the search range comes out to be 160 keV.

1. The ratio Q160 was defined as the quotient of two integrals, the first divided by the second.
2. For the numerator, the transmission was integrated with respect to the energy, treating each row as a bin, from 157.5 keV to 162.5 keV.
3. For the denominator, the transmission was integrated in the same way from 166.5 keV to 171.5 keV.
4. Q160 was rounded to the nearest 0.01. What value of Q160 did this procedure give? 0.91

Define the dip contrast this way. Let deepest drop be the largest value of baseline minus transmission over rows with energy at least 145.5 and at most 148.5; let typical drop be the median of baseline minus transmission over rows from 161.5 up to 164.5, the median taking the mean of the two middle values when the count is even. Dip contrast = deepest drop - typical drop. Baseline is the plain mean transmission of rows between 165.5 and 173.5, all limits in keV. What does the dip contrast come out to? -1.1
